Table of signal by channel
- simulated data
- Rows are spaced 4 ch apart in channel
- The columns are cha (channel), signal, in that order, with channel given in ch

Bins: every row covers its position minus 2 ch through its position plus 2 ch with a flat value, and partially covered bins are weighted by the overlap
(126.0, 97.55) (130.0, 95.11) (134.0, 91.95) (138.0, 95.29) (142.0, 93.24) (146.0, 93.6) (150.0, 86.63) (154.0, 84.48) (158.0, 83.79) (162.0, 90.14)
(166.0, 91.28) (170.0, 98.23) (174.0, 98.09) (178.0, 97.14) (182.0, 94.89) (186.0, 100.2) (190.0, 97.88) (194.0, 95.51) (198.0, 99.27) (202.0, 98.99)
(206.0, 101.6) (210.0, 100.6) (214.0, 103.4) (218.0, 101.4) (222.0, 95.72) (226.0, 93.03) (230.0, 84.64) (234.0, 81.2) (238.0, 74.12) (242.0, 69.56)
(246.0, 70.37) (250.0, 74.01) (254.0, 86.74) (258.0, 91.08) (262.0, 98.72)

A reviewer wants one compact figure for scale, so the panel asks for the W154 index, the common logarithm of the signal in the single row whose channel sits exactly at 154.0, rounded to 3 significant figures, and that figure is 1.93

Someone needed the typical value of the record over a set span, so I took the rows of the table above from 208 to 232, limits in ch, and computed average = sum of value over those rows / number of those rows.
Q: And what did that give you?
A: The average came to 96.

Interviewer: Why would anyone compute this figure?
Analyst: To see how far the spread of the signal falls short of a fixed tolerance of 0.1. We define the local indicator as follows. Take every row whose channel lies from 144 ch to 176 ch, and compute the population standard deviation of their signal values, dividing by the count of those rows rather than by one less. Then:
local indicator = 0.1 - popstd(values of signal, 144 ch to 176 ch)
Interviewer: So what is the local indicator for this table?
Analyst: -5.2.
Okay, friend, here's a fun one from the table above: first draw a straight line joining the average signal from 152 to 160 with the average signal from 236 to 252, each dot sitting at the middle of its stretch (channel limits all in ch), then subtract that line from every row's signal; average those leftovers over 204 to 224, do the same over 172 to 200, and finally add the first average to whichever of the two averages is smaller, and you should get 42.0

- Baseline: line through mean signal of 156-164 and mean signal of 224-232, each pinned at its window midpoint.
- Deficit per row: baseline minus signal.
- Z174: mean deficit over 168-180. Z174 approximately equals -10.5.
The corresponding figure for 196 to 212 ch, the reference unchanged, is -11.9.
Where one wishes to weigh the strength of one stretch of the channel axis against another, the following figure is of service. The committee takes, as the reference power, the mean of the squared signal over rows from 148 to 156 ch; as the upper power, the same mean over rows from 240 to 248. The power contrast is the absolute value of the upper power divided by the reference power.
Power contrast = 0.67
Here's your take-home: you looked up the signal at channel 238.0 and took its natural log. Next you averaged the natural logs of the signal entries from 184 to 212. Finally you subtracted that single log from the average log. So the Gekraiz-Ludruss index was 0.29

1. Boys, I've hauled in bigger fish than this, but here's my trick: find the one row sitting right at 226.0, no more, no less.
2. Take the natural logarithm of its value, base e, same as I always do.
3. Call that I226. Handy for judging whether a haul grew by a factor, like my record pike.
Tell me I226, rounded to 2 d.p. 4.53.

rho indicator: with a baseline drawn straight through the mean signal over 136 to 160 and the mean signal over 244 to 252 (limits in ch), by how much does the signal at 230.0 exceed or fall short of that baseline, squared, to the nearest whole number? 87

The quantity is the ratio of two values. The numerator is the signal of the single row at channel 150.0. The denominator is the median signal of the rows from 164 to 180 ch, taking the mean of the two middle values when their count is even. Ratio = 0.89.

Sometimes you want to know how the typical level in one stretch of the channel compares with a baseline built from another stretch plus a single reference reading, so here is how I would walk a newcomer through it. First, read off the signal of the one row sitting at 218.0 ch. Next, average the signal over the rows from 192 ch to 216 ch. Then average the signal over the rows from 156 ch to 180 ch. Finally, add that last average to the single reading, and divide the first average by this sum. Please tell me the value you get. 0.514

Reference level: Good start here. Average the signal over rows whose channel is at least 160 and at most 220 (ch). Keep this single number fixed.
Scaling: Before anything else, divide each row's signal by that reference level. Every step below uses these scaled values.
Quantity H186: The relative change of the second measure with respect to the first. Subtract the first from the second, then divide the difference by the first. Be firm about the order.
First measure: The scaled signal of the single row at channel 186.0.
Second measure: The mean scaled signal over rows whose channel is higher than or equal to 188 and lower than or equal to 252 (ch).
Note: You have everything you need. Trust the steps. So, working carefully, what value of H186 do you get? -0.10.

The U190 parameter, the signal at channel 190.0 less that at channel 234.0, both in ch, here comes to 17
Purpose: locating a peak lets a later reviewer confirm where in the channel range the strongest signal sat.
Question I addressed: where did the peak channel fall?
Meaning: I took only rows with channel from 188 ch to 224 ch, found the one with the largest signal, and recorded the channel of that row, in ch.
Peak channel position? 214.0 ch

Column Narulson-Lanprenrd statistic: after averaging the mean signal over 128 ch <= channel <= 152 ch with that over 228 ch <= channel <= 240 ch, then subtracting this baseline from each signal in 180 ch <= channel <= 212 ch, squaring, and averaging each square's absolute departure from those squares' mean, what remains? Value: 44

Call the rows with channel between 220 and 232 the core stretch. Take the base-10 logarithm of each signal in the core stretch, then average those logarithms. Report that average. 1.96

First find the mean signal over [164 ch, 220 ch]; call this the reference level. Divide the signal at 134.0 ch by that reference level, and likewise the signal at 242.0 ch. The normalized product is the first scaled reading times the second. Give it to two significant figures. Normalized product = 0.66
